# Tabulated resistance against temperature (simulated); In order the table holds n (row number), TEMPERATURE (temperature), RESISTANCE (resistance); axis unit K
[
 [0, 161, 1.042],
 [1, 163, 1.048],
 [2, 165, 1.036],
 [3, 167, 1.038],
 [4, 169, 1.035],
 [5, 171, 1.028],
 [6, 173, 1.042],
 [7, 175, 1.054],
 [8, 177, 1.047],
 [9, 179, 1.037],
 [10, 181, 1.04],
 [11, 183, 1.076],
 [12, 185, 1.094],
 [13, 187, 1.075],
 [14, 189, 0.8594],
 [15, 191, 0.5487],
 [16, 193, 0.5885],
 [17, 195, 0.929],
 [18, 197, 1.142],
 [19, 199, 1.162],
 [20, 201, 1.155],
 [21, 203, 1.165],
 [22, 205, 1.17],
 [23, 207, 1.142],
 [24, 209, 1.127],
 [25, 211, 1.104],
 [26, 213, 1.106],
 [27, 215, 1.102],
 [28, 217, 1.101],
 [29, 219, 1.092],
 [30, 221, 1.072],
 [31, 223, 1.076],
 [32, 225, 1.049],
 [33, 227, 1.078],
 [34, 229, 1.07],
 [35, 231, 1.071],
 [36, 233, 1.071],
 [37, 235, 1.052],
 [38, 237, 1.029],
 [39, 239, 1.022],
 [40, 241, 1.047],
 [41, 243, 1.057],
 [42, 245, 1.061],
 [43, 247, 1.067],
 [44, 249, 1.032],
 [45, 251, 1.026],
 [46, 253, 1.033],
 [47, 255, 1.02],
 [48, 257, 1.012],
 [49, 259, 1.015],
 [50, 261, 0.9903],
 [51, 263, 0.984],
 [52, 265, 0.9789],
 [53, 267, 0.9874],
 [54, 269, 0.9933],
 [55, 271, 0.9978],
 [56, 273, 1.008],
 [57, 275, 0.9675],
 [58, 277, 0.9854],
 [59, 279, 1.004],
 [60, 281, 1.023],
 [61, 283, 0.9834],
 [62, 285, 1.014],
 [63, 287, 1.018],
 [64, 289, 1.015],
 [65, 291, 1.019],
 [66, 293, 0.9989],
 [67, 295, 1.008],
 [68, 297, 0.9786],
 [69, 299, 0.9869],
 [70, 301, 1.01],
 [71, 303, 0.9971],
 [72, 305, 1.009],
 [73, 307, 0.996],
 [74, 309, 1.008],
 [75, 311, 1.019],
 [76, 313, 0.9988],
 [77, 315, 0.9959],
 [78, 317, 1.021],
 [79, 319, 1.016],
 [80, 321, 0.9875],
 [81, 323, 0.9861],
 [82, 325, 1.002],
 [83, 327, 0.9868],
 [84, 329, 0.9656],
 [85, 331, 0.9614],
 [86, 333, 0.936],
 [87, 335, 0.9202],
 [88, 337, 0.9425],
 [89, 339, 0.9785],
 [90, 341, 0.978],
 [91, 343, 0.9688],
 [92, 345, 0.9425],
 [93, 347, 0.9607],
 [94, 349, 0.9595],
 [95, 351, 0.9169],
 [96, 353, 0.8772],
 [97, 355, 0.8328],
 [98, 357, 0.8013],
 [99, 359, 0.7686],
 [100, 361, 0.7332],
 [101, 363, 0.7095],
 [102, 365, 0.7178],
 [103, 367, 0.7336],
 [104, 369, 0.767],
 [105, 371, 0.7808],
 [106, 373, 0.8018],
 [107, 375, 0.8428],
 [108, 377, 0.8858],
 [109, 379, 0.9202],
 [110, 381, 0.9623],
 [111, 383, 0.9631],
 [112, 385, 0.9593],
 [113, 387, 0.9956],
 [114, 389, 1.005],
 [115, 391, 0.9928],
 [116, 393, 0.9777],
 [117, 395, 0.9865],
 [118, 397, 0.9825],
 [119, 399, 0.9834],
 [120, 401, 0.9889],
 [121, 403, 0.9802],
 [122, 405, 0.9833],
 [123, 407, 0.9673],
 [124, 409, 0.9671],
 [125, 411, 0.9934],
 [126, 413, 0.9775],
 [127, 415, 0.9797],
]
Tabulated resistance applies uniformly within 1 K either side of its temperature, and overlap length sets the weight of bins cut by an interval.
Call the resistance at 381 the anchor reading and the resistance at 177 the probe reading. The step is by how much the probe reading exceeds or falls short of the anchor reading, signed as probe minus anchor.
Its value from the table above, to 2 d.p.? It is 0.08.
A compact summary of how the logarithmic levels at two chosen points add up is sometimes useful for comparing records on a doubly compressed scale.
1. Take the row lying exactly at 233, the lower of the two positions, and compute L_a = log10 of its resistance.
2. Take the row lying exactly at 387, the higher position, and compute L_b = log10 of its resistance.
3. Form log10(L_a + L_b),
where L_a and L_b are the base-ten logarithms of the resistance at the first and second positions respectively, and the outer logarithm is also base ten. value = -1.6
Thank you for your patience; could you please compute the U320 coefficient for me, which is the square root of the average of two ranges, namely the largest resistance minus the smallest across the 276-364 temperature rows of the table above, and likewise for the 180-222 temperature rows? 0.7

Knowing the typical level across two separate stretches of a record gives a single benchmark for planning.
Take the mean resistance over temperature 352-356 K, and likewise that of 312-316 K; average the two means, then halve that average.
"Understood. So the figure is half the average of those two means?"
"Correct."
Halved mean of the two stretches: 0.46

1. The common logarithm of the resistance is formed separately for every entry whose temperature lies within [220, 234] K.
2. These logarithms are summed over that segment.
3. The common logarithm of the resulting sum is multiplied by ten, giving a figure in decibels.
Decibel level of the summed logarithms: -6.9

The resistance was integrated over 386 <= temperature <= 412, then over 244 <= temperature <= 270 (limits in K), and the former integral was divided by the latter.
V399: 0.970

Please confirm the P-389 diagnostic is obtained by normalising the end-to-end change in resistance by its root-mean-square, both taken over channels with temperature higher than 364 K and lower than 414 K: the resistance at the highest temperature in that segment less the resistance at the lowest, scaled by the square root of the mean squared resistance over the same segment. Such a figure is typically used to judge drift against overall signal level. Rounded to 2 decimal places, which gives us 0.28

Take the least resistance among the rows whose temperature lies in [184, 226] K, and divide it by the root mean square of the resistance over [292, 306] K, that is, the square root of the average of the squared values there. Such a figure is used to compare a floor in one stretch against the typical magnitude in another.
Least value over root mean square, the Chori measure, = 0.55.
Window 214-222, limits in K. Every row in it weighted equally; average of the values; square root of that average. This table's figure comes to 1.04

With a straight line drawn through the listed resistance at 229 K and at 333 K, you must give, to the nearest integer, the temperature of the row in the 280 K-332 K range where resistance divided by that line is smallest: 283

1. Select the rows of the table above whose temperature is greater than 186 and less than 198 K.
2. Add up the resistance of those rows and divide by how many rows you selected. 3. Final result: 0.86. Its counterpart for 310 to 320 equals 1.01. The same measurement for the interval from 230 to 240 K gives 1.05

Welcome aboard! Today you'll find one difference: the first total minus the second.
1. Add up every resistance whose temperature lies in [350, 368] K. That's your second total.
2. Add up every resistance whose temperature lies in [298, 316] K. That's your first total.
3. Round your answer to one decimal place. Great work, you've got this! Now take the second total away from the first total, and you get 1.9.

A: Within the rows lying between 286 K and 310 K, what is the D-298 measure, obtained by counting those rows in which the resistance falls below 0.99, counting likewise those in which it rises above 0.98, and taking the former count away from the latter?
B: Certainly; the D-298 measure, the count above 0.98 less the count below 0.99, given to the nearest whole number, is 9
